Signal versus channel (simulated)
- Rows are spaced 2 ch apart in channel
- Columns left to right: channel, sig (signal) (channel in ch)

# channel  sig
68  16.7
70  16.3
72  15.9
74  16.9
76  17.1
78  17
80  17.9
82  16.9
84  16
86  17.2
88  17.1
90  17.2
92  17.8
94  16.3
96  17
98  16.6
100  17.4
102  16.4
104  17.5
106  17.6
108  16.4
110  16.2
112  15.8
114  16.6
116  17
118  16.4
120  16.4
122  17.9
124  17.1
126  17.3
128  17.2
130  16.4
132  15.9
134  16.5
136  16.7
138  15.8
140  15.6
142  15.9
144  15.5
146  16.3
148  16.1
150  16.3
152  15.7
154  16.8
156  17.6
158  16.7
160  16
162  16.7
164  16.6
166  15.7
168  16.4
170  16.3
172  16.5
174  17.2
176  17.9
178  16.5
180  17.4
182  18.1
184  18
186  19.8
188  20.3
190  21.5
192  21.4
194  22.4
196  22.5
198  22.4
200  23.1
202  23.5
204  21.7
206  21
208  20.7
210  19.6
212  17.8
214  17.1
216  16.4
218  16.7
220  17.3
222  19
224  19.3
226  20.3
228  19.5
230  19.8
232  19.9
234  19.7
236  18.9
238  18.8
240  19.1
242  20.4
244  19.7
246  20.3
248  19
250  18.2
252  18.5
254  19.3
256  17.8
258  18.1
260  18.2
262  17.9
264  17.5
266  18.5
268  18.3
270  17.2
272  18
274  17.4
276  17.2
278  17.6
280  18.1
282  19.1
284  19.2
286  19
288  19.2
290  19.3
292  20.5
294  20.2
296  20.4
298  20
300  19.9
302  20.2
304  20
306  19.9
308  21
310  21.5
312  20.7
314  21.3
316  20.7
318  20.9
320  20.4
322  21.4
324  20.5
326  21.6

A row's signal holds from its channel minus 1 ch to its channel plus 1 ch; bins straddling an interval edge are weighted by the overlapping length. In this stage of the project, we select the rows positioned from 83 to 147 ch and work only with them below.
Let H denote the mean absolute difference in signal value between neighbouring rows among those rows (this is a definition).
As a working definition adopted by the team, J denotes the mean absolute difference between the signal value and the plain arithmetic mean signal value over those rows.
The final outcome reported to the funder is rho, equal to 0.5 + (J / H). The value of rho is 1.4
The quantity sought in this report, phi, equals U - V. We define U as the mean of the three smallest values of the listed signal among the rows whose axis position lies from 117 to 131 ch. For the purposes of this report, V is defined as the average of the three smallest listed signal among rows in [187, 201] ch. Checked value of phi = -5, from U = 16.4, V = 21.1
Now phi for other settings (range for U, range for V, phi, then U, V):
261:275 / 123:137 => 1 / 17.4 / 16.3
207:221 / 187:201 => -4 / 16.7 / 21.1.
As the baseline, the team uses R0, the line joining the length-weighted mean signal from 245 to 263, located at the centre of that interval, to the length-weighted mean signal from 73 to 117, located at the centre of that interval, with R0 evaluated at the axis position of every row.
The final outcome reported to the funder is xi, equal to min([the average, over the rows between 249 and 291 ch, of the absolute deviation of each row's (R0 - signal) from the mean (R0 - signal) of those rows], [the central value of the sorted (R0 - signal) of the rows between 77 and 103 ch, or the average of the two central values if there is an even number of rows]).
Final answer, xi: -0.3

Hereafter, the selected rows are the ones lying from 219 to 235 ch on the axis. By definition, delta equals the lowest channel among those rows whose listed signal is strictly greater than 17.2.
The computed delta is 220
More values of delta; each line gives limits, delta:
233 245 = 234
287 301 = 288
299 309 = 300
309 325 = 310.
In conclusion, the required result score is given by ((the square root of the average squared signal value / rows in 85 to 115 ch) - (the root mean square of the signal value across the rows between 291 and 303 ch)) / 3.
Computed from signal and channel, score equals -1.1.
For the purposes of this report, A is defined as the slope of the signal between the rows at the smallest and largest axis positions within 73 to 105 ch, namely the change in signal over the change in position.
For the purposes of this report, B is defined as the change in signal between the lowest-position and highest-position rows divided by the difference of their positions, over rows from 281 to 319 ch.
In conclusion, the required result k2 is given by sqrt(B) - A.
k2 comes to 0.20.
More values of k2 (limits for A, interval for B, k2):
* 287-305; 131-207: 0.21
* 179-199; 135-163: -0.28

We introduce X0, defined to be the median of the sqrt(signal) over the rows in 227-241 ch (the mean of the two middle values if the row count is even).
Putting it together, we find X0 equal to 4.4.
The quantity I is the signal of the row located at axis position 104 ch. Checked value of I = 17.5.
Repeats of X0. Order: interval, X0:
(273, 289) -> 4.3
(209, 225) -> 4.2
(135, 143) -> 4.0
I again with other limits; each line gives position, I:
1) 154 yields 16.8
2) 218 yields 16.7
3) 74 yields 16.9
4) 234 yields 19.7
